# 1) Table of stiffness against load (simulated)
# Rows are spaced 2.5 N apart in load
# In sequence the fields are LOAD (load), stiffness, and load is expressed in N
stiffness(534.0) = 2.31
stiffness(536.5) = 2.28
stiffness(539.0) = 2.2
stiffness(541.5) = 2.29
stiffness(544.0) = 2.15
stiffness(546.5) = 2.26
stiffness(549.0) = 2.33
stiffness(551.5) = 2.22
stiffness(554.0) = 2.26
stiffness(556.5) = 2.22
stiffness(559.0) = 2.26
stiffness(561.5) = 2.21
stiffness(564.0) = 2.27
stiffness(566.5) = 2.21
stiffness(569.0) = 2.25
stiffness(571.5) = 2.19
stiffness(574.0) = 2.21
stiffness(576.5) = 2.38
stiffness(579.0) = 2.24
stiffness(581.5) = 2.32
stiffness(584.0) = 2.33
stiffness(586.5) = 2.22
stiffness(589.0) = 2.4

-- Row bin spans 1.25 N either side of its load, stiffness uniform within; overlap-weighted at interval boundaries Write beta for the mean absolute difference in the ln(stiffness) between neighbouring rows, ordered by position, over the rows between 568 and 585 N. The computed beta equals 0.035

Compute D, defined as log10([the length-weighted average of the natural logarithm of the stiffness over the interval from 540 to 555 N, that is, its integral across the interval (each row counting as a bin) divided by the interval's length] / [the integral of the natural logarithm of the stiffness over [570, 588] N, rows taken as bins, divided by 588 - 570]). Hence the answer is -0.005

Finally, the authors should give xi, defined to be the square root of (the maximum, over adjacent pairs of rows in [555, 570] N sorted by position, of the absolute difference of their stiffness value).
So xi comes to 0.24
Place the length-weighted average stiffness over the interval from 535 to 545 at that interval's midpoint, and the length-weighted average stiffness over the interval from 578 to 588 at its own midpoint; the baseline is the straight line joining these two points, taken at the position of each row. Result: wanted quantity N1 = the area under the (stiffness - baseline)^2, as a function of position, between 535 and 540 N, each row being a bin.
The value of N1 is 0.010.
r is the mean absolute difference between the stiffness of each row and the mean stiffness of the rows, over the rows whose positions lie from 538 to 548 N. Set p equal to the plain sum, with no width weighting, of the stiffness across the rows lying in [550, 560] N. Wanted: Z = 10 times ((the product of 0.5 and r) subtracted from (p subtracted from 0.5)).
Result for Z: -85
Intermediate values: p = 9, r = 0.0500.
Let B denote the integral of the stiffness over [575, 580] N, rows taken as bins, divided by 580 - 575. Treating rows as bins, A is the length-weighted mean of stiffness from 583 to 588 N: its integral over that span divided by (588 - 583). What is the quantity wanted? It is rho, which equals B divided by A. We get 1.013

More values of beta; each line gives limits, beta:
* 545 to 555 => 0.032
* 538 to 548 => 0.051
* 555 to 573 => 0.023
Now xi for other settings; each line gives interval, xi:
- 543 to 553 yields 0.33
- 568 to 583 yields 0.41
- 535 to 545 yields 0.37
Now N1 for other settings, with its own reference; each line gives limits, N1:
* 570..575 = 0.024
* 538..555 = 0.051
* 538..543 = 0.012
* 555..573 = 0.033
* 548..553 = 0.018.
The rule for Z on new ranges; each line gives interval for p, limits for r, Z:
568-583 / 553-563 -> -131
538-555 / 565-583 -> -152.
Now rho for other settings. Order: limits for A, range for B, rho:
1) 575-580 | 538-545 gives 0.960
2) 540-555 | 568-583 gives 1.007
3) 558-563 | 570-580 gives 1.009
